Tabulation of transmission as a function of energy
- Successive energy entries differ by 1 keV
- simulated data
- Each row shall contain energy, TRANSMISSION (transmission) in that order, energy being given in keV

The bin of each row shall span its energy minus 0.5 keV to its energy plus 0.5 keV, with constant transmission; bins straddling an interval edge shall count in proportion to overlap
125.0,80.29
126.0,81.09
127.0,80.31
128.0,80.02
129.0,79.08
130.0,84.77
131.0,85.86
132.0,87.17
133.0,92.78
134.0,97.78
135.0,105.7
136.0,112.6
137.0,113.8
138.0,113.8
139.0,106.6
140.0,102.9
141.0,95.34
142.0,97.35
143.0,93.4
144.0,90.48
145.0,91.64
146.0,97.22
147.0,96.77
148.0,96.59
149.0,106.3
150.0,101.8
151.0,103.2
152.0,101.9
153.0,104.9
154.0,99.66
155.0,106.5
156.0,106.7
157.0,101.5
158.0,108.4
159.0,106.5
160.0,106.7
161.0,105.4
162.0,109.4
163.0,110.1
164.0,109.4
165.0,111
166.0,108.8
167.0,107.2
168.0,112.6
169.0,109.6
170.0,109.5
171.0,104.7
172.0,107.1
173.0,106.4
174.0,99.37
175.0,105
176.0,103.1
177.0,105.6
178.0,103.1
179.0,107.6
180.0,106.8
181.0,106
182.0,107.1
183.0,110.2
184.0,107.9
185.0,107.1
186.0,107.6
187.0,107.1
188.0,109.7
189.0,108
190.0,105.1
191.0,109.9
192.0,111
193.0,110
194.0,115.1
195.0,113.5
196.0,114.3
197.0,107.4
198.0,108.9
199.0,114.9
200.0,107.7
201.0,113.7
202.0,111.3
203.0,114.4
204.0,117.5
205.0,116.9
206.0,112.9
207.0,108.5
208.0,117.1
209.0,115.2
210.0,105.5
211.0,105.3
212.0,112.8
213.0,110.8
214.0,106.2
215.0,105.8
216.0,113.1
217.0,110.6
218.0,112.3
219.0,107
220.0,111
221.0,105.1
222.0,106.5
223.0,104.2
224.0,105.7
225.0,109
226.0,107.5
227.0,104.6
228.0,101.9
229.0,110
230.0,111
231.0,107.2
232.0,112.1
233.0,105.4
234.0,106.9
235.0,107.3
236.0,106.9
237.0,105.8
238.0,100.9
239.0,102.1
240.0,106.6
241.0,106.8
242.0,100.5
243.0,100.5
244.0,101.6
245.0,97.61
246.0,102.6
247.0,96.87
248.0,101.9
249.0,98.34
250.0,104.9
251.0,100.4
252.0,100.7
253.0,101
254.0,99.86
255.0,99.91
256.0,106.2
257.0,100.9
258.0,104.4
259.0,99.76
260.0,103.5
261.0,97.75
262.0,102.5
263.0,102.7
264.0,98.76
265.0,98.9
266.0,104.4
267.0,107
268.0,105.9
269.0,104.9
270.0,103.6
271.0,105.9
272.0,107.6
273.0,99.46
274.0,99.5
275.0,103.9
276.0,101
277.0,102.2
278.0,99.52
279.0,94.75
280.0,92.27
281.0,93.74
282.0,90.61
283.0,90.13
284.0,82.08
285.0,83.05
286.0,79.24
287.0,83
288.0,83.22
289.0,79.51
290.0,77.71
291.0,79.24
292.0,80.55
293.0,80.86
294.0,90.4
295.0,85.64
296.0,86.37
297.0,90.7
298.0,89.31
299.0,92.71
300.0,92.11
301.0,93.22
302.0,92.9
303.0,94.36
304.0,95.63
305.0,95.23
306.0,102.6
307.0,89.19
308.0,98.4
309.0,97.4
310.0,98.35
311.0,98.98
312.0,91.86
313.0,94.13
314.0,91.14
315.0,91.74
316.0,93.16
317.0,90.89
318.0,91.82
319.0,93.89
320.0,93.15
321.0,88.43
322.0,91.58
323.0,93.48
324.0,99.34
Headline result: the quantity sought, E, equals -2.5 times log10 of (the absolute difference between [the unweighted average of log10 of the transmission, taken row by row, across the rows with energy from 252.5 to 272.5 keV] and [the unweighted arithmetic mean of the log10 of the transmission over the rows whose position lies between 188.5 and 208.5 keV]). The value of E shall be 3.6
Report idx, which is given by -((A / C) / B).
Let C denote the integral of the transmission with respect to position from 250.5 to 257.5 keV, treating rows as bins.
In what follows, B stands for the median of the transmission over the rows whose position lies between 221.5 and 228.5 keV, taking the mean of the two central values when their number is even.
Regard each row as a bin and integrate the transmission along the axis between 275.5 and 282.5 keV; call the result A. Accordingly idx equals -0.0090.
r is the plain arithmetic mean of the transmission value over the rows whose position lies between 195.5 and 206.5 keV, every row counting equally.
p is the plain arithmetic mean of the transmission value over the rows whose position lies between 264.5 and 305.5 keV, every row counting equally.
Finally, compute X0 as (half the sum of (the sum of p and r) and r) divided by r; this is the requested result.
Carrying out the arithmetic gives 1.41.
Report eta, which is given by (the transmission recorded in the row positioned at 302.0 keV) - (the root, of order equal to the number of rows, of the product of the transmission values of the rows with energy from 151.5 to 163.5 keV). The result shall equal -13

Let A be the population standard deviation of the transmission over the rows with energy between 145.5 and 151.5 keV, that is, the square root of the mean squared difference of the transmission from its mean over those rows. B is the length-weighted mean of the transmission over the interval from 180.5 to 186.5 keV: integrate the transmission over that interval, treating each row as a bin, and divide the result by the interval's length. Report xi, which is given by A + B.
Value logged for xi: 111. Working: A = 3.7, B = 108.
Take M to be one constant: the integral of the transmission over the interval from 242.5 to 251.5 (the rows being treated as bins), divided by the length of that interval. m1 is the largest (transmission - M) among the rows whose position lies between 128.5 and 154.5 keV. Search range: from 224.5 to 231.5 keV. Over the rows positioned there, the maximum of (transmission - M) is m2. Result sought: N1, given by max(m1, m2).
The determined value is 13.3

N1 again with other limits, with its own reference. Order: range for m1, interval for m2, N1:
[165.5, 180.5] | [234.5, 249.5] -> 12.1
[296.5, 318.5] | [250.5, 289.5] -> 7.1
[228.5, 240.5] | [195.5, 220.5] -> 17.0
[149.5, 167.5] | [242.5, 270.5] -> 10.5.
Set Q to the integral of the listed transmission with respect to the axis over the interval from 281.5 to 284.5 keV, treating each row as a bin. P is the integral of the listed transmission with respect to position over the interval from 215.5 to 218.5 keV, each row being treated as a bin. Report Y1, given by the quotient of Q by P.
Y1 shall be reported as 0.78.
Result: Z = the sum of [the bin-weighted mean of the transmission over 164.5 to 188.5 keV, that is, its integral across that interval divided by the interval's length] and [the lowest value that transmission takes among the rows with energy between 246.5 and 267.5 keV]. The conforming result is 204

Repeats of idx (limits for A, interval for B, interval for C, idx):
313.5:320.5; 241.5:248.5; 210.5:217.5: -0.0084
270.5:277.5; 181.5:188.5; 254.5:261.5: -0.0094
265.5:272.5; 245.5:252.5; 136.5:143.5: -0.0102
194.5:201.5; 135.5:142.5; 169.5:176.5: -0.0100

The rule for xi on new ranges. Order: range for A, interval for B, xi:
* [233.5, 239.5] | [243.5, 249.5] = 102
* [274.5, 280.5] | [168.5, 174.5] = 110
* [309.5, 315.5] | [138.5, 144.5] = 101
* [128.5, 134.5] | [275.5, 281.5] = 103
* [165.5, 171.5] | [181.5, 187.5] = 110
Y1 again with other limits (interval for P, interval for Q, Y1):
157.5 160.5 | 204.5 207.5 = 1.05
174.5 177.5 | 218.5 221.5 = 1.03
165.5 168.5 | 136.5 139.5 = 1.02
